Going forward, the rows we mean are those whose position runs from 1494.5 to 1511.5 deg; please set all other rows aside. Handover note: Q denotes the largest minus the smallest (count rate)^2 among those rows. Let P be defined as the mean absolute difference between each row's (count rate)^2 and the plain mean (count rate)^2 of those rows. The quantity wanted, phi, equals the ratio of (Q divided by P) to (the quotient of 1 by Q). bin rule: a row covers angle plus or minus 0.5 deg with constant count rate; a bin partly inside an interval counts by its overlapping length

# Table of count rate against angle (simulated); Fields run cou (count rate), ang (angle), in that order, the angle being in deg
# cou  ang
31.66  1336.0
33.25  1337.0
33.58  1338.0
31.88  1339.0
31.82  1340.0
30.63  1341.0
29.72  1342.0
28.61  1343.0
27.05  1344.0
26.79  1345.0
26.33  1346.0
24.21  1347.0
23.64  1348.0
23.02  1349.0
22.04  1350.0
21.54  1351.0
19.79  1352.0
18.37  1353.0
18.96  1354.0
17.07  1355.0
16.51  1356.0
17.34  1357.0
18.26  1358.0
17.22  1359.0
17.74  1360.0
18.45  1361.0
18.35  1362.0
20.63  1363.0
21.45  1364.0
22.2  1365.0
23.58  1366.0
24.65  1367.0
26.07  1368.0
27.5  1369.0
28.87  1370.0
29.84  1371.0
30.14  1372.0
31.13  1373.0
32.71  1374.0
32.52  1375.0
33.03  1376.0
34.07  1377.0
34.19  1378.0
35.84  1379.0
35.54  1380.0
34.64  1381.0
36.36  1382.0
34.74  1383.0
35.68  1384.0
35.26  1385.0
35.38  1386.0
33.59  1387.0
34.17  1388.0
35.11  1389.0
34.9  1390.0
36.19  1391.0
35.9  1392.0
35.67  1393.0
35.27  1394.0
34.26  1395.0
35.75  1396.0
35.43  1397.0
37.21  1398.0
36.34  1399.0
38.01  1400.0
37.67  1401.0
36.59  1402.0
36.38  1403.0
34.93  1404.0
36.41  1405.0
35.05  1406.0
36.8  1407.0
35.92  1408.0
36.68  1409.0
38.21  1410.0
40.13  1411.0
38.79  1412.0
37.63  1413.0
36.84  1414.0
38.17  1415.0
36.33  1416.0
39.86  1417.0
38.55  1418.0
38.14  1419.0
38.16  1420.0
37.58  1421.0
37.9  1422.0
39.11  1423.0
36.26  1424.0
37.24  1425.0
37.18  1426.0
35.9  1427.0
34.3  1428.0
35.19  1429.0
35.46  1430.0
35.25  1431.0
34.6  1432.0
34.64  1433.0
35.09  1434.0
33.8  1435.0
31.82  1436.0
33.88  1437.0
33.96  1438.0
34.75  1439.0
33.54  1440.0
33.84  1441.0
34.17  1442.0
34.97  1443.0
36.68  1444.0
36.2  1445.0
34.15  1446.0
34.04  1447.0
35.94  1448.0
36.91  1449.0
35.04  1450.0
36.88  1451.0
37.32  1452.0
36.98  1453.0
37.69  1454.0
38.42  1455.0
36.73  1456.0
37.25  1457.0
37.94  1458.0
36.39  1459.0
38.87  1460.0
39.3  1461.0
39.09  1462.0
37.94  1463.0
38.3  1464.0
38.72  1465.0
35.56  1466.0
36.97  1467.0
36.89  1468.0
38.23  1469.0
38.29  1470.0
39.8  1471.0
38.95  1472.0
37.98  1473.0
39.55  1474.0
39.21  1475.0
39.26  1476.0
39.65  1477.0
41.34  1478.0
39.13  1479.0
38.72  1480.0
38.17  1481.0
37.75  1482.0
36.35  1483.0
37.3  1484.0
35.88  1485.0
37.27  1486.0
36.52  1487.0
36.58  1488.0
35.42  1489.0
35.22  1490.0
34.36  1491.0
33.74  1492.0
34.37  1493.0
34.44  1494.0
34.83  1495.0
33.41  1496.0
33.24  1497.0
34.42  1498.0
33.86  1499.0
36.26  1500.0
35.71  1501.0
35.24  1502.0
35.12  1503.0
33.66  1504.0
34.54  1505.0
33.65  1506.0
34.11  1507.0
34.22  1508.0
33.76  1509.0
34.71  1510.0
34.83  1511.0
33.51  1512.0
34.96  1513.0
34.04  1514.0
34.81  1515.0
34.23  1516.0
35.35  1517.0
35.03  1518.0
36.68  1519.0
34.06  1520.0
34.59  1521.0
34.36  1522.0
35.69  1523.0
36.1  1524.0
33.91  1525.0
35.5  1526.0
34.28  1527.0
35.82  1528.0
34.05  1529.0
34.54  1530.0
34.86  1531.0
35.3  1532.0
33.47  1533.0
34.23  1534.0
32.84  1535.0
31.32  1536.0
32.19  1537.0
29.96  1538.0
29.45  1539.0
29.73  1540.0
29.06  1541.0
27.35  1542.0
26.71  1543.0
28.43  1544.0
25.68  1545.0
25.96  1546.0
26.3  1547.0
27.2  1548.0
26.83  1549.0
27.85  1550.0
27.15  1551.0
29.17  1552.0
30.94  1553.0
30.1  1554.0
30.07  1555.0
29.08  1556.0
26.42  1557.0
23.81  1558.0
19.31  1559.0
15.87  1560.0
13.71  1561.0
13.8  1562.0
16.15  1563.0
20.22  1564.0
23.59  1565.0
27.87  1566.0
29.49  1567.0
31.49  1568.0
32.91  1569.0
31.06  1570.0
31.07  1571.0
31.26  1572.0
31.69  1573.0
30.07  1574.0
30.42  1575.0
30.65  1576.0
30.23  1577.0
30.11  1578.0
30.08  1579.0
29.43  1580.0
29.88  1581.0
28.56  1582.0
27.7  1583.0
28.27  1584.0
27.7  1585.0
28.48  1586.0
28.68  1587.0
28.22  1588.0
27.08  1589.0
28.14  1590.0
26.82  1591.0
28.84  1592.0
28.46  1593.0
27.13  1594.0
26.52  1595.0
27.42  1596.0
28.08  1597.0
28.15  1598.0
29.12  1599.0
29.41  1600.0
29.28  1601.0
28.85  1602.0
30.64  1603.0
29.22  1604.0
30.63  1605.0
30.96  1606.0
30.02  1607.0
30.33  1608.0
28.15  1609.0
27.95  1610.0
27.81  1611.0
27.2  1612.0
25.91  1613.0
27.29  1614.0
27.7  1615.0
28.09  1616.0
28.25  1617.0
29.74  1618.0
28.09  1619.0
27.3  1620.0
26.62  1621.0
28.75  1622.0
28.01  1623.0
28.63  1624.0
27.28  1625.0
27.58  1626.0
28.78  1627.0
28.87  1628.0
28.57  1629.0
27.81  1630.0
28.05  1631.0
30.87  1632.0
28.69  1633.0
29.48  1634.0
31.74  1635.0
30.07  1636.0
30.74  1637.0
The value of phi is 955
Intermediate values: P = 46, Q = 210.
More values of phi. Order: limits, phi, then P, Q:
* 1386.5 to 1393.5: 642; 51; 181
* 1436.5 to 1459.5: 1260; 98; 351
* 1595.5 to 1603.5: 813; 43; 187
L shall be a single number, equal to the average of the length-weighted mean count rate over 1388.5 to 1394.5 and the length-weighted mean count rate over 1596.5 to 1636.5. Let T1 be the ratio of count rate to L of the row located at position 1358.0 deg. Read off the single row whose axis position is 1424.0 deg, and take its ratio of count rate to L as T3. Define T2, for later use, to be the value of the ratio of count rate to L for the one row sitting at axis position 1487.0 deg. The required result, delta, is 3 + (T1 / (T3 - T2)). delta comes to -67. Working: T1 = 0.57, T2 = 1.14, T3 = 1.1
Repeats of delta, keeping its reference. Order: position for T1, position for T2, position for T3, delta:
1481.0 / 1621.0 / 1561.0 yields 0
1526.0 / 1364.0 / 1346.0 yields 10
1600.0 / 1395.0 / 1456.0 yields 15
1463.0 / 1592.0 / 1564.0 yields -1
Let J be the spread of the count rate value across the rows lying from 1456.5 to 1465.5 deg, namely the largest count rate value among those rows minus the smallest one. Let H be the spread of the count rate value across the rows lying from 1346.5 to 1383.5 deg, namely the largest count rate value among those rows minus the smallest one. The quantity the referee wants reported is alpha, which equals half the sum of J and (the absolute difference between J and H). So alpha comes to 10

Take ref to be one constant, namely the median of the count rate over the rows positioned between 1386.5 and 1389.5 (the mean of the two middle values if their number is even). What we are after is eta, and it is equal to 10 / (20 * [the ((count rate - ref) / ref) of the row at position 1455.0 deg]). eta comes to 4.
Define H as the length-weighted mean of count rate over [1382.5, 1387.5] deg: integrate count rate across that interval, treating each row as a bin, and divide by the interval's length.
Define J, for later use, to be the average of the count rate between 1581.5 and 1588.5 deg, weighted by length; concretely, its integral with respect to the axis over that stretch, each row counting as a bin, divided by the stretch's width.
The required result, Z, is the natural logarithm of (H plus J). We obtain 4.15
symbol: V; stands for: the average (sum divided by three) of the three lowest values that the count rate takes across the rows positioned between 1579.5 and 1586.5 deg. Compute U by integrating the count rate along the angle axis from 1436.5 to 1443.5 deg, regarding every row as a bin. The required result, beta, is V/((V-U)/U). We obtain -31.6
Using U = 239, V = 28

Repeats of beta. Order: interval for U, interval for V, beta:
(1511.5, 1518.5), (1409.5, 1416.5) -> -43.6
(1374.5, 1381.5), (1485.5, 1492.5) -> -40.2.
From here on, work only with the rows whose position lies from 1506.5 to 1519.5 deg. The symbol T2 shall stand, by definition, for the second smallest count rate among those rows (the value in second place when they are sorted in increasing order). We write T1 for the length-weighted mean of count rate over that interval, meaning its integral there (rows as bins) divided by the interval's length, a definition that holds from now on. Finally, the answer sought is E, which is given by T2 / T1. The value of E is 0.975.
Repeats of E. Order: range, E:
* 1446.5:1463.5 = 0.941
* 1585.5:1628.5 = 0.936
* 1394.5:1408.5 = 0.965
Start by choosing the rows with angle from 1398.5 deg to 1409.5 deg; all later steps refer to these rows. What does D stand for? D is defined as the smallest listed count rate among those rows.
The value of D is 34.93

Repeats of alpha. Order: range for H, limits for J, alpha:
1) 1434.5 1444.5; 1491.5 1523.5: 2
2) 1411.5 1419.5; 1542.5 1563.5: 15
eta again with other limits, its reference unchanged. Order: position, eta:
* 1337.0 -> -19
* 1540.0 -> -4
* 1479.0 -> 3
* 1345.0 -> -2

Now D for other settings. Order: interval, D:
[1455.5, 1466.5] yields 35.56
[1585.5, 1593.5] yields 26.82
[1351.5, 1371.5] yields 16.51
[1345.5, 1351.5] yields 21.54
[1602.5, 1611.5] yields 27.81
